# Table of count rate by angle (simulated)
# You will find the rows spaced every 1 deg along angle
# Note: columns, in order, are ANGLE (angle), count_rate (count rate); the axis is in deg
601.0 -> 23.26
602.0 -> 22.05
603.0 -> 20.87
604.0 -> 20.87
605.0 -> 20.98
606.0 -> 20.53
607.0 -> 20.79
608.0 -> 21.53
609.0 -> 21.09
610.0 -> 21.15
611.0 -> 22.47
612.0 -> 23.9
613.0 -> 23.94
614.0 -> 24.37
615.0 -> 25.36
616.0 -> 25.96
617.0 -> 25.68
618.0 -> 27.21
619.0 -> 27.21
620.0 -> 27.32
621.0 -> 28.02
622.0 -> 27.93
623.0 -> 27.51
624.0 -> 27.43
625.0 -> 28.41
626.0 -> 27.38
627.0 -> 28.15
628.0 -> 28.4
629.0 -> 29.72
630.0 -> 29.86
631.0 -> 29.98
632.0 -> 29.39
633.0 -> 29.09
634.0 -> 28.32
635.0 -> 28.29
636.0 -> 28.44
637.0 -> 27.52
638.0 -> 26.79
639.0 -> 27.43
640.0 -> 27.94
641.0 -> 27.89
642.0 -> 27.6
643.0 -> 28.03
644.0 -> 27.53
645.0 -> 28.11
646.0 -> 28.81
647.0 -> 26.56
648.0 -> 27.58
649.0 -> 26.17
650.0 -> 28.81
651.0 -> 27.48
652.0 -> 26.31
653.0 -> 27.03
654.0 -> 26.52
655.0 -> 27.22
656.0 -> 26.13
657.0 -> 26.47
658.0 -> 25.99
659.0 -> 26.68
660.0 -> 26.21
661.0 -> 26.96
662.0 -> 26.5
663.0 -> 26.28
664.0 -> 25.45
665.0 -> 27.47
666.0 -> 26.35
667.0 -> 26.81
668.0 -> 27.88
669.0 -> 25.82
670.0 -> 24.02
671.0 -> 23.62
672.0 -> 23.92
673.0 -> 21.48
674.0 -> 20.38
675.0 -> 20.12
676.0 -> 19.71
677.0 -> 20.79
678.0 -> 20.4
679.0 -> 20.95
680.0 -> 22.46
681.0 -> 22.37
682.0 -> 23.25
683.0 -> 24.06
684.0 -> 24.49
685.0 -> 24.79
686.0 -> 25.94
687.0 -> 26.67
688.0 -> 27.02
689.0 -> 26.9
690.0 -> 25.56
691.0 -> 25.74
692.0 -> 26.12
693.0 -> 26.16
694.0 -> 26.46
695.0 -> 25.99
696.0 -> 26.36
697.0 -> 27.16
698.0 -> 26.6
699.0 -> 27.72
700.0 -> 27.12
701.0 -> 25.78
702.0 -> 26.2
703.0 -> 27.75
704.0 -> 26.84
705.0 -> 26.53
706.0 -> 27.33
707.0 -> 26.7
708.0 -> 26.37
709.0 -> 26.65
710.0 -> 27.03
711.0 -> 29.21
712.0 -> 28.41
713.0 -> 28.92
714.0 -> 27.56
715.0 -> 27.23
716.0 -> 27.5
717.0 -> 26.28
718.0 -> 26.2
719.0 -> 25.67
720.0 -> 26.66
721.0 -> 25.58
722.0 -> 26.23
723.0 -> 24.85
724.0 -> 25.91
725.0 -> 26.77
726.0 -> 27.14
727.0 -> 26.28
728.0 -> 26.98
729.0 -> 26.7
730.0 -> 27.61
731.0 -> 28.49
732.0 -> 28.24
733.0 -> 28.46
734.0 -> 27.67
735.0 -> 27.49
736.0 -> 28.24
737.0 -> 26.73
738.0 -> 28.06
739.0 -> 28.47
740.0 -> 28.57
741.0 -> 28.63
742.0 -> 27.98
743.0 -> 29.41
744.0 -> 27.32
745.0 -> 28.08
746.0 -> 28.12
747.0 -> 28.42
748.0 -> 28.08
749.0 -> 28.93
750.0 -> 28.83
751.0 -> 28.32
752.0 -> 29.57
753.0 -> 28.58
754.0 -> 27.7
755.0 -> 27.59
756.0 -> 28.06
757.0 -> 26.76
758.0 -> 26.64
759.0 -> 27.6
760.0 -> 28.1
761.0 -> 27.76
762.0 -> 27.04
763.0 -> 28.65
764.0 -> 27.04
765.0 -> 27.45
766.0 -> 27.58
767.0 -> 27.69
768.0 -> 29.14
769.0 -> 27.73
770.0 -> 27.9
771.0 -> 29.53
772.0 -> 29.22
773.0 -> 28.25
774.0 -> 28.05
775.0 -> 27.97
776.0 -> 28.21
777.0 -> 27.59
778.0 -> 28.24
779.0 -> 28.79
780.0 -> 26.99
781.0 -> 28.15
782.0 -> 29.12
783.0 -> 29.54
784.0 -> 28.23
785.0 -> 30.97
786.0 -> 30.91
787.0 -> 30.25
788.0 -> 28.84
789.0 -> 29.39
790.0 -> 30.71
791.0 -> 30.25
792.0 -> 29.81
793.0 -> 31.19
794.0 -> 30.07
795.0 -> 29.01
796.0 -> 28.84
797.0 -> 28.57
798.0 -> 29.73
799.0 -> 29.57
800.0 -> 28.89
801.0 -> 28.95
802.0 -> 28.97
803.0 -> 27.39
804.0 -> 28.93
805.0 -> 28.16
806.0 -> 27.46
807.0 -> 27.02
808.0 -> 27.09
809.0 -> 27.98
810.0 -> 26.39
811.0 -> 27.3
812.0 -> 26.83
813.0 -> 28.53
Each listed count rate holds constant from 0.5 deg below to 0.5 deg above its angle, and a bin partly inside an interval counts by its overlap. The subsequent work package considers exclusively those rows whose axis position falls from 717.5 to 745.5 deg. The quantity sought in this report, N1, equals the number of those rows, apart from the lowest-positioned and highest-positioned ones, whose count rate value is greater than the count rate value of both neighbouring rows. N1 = 9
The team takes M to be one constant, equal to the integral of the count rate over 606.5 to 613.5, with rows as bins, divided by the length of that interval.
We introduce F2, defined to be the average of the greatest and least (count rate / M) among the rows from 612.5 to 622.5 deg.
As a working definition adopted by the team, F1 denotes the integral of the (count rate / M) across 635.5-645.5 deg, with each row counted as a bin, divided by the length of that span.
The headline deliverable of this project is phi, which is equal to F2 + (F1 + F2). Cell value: 3.60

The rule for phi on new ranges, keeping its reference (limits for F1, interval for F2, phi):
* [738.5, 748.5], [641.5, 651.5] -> 3.76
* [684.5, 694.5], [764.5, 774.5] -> 3.76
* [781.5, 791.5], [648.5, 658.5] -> 3.82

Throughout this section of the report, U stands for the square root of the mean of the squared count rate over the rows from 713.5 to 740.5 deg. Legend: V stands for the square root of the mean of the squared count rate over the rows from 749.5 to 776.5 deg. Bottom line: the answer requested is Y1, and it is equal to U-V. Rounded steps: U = 27.1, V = 28.0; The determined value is -0.9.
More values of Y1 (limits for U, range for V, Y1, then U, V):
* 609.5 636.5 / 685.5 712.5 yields 0.4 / 27.2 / 26.8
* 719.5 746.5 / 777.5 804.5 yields -1.8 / 27.5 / 29.3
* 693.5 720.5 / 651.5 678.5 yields 1.9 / 27.0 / 25.0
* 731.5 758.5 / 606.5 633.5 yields 1.7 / 28.1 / 26.4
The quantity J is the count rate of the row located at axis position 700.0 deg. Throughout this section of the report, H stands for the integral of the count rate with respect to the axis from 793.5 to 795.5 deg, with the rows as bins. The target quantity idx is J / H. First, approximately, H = 59.1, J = 27.12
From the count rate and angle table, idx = 0.46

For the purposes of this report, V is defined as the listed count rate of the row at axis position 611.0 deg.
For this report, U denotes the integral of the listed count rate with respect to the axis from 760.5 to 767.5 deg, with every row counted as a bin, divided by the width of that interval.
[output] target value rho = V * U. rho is 620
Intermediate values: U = 27.6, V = 22.47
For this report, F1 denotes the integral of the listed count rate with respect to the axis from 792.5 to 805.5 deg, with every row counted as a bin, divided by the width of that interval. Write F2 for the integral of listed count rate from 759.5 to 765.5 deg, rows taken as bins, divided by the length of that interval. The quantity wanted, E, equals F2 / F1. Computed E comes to 0.95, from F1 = 29.1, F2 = 27.7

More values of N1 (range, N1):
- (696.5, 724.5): 8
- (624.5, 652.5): 7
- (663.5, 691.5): 6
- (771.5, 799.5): 7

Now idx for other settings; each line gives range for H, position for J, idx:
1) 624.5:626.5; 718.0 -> 0.47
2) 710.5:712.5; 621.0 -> 0.49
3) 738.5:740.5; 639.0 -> 0.48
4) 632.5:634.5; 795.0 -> 0.51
